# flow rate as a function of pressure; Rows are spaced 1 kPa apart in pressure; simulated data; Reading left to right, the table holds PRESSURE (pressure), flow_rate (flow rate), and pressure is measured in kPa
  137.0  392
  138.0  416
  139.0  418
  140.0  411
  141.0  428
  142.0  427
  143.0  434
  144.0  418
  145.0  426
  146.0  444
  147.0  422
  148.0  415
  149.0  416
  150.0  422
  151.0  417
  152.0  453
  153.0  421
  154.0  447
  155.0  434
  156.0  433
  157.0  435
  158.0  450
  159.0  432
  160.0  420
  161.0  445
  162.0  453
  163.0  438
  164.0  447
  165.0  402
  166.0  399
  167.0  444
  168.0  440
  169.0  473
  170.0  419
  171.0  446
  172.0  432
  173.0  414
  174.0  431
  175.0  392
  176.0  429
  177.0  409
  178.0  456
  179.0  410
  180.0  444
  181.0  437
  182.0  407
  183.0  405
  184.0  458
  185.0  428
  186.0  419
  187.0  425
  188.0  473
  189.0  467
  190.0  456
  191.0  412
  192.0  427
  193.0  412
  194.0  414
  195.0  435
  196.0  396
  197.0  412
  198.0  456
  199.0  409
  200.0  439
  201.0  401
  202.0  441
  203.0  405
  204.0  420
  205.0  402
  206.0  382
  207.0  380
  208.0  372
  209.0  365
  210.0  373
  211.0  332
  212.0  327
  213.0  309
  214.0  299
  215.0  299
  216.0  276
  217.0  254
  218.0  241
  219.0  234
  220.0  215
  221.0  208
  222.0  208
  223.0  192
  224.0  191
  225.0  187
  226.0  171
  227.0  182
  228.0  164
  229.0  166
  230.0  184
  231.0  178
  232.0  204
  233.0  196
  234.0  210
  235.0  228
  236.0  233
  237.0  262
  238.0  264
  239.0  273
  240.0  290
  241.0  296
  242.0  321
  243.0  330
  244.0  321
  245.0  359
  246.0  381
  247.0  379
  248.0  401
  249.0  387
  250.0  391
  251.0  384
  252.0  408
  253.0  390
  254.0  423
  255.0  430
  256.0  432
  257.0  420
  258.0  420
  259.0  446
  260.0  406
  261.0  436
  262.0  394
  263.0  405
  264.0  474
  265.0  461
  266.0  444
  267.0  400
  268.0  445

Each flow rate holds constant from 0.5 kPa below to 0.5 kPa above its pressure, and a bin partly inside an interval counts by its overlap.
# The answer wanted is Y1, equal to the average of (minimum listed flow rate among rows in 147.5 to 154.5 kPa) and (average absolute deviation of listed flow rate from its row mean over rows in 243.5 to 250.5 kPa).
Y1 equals 217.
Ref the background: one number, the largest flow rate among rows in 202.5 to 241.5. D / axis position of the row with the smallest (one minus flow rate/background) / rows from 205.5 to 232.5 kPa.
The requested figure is 206.0 kPa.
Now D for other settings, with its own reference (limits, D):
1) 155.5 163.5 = 162.0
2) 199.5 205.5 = 202.0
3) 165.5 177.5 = 169.0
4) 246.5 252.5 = 252.0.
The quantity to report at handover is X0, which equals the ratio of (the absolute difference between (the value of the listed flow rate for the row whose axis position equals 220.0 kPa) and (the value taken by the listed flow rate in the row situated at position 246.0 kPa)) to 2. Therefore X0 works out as 83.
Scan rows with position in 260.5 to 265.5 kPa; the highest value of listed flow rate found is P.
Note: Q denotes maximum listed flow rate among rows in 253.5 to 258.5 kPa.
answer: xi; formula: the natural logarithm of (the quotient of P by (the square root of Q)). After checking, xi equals 3.1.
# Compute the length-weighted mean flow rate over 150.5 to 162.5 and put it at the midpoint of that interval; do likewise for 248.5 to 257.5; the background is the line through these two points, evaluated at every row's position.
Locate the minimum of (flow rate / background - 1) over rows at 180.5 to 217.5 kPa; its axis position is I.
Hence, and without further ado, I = 217.0 kPa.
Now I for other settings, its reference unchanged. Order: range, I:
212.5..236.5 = 228.0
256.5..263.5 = 262.0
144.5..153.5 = 148.0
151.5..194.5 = 175.0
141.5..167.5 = 166.0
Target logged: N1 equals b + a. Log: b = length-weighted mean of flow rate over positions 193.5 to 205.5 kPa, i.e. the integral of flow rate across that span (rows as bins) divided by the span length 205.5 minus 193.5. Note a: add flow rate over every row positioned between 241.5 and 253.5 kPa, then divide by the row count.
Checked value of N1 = 790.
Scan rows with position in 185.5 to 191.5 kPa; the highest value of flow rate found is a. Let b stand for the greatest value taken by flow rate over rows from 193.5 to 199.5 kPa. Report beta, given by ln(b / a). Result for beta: 0.0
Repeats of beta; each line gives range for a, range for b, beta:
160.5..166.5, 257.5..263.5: 0.0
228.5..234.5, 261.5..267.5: 0.8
